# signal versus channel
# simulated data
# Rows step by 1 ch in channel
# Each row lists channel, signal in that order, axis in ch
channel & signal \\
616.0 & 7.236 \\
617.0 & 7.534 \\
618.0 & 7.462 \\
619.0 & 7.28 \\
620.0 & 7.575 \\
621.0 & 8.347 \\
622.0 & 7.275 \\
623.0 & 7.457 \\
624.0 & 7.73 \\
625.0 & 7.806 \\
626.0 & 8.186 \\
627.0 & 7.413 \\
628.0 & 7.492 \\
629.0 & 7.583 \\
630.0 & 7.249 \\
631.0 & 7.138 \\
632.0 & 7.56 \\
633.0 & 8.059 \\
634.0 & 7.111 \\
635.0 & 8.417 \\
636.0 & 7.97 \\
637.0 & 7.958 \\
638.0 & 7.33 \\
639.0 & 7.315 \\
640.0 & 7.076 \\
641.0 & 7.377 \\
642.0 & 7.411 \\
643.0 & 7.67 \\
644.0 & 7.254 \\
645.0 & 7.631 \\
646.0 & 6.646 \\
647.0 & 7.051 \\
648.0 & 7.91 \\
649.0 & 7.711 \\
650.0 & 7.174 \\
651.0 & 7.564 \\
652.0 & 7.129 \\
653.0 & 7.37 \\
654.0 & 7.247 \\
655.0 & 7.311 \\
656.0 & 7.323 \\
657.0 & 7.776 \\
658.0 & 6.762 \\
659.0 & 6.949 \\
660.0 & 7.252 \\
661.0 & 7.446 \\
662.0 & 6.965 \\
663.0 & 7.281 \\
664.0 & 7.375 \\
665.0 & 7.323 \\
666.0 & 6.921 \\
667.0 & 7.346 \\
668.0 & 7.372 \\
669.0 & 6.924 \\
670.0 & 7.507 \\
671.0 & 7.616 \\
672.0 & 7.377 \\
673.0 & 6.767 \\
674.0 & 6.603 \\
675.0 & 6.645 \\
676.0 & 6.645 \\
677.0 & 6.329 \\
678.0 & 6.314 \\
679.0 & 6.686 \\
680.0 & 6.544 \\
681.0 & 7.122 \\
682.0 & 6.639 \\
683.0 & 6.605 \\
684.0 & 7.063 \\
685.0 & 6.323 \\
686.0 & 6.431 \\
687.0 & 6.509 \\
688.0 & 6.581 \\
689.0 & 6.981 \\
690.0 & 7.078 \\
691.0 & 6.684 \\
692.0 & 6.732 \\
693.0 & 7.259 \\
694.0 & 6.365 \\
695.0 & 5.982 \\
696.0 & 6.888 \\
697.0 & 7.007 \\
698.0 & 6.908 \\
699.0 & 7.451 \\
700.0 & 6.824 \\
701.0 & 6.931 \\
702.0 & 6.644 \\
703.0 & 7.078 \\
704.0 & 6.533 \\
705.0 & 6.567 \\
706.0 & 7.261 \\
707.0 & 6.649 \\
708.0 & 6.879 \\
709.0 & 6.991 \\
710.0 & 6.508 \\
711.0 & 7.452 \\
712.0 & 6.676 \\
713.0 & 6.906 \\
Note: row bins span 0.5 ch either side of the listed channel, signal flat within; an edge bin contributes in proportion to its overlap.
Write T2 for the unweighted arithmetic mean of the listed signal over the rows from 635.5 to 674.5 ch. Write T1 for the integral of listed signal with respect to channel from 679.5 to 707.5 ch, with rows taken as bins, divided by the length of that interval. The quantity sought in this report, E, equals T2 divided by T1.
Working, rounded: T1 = 6.77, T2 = 7.31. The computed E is 1.08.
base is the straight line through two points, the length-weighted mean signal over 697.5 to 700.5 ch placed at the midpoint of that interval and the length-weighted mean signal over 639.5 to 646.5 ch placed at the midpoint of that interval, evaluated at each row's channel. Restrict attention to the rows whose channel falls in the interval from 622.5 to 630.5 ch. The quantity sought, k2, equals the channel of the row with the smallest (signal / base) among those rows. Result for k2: 630.0 ch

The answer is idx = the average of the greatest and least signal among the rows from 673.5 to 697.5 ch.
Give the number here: 6.62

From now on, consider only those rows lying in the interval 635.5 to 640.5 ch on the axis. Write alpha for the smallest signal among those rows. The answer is 7.076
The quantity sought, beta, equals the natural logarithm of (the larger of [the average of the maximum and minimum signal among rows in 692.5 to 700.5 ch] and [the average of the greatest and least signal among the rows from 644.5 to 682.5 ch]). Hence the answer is 1.96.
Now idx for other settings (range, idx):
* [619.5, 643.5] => 7.75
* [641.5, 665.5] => 7.28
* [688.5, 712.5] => 6.72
